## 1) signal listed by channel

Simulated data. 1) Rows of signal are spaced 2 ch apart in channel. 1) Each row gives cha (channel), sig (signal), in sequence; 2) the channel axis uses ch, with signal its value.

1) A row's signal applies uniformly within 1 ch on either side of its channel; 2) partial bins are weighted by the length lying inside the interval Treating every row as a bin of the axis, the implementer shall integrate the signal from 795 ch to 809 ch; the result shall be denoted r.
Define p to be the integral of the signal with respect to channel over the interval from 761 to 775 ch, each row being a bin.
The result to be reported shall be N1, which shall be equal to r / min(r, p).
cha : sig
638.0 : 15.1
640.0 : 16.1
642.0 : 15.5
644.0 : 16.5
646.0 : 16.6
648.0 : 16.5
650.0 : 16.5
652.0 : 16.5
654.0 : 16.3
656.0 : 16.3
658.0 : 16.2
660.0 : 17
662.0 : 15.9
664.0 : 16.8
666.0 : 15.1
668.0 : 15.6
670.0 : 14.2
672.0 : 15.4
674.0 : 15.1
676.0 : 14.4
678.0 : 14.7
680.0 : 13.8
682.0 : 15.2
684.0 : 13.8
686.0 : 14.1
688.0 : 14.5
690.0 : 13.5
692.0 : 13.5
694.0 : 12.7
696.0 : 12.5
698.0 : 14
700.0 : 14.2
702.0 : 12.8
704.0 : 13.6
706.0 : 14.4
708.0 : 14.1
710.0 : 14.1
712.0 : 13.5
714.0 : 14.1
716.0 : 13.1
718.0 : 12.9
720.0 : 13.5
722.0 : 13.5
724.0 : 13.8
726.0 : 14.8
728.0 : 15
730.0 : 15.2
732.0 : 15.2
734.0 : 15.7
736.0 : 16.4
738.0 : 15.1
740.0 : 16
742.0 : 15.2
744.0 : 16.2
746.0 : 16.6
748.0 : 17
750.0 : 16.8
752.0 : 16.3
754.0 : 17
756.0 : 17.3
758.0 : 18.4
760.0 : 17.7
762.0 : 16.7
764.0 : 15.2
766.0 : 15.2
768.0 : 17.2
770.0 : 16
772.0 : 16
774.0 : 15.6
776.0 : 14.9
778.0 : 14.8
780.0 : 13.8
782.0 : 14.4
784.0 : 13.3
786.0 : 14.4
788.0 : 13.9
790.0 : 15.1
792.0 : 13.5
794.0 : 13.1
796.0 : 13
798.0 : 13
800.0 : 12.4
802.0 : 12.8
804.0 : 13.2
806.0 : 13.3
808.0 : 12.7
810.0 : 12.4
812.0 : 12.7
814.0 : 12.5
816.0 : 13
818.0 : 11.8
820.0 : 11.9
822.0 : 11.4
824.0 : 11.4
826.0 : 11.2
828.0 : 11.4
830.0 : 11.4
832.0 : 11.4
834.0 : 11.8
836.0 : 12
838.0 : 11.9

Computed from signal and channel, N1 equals 1.00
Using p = 224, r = 181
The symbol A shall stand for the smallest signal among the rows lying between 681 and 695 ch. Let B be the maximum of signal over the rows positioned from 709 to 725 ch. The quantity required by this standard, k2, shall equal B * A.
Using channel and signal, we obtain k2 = 179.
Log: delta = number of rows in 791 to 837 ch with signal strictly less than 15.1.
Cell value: 23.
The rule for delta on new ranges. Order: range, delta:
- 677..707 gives 14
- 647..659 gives 0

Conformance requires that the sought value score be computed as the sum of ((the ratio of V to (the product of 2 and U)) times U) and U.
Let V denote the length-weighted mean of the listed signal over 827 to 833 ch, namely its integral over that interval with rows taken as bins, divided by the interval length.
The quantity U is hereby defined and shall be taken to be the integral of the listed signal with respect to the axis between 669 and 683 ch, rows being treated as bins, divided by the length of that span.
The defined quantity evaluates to 20.4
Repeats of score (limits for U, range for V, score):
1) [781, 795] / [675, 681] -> 21.1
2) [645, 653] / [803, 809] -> 23.1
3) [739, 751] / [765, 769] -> 24.4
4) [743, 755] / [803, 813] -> 23.1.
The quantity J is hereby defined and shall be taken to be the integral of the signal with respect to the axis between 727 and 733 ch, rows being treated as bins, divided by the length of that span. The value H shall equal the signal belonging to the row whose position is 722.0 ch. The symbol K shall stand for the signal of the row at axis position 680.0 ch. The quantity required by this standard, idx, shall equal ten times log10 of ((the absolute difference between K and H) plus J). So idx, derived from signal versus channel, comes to 11.9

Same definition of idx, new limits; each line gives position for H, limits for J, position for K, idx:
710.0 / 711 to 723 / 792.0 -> 11.5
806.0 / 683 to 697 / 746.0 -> 12.3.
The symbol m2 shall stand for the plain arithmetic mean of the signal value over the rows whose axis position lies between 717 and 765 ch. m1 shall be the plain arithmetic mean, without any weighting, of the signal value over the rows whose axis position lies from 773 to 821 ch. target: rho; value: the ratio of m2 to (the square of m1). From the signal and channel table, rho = 0.088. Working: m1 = 13.4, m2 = 15.7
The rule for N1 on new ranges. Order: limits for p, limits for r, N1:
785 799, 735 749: 1.17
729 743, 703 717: 1.00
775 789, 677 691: 1.00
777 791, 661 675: 1.08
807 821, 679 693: 1.13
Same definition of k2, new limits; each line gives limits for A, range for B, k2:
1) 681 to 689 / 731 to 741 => 226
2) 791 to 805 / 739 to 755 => 211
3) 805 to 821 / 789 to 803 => 178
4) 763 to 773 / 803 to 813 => 202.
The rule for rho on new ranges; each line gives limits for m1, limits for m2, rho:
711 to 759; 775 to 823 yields 0.056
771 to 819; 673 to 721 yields 0.075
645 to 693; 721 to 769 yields 0.068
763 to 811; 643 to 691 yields 0.077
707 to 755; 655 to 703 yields 0.065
